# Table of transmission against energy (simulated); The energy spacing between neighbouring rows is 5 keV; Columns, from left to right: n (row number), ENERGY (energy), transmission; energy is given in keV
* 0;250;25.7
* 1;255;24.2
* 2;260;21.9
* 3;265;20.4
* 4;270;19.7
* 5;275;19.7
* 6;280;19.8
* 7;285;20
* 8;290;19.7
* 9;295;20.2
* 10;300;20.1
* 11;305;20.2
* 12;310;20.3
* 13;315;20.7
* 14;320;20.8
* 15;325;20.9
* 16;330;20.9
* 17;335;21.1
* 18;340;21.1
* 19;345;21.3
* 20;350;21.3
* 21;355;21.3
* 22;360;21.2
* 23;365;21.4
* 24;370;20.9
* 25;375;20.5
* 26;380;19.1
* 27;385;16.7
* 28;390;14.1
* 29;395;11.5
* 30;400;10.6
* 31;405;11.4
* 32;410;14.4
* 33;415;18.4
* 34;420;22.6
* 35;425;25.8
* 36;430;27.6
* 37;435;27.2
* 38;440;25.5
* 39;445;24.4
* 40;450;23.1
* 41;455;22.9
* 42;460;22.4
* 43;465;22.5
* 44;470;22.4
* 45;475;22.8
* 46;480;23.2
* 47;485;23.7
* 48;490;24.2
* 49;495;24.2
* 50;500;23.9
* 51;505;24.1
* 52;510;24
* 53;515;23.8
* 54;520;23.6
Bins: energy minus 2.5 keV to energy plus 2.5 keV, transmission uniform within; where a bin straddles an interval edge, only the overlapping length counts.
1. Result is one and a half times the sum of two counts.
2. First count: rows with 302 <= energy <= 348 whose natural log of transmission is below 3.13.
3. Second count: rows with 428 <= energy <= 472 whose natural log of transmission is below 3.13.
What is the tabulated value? 18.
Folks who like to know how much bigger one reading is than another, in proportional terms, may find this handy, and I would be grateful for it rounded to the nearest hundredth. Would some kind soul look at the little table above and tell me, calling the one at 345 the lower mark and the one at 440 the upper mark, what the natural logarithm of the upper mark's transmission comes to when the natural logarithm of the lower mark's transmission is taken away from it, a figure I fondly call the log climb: 0.18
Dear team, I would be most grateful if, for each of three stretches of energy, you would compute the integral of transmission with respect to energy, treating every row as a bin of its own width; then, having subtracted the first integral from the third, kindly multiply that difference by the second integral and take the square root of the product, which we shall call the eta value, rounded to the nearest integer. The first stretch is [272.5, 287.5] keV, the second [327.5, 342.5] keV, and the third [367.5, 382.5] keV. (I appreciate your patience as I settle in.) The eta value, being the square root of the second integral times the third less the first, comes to 40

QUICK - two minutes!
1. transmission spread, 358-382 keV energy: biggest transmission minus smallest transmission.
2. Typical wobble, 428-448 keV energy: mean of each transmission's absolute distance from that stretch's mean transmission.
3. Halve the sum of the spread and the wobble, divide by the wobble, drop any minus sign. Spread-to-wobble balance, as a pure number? 1.4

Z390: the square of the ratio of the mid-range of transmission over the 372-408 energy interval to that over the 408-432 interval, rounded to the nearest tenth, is 0.5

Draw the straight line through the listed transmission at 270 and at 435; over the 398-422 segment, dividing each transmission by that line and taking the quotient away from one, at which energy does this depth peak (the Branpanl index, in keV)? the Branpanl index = 400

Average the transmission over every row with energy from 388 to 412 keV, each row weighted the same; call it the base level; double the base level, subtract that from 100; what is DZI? 75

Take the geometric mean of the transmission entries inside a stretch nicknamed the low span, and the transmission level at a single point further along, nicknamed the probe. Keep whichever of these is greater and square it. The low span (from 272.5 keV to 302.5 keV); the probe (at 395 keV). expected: 397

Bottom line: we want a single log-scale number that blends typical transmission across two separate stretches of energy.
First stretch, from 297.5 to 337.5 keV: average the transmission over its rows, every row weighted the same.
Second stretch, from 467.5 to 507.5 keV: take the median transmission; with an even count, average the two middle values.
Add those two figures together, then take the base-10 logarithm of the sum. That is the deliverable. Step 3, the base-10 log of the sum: 1.65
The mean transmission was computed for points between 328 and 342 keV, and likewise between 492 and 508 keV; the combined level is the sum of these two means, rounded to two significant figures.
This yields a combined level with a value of 45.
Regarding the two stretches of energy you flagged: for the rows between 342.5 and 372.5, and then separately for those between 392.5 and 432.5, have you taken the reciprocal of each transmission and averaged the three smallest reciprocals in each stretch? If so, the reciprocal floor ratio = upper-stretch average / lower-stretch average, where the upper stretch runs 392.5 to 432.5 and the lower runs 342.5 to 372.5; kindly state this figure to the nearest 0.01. 0.85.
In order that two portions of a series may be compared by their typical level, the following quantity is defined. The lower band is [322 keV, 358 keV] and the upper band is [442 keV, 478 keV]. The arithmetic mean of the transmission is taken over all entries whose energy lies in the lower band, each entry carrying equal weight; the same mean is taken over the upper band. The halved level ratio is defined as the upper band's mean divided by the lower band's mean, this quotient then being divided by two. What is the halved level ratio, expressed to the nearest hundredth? 0.54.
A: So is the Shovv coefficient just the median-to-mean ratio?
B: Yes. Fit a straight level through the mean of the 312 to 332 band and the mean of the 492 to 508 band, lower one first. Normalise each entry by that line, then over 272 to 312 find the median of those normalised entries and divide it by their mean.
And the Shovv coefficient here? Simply 1.000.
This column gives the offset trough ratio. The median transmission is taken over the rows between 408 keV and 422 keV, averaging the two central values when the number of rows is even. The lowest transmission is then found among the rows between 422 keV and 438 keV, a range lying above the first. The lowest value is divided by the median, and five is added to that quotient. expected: 6.40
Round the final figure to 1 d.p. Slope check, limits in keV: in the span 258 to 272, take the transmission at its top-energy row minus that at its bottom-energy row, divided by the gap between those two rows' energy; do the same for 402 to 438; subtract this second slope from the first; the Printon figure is -0.7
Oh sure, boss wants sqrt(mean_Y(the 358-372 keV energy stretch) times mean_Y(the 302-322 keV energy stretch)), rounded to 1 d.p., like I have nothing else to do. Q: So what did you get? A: 20.8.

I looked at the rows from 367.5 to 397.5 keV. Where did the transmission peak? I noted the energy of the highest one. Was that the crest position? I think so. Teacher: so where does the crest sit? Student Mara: 370 keV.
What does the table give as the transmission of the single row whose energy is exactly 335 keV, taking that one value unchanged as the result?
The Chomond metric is 21.1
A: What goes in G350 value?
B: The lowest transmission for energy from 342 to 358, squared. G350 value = 454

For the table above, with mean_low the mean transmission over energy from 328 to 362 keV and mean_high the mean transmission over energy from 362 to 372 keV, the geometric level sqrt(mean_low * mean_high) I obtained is 21.2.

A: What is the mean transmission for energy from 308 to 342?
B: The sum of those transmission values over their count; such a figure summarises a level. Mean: 20.8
